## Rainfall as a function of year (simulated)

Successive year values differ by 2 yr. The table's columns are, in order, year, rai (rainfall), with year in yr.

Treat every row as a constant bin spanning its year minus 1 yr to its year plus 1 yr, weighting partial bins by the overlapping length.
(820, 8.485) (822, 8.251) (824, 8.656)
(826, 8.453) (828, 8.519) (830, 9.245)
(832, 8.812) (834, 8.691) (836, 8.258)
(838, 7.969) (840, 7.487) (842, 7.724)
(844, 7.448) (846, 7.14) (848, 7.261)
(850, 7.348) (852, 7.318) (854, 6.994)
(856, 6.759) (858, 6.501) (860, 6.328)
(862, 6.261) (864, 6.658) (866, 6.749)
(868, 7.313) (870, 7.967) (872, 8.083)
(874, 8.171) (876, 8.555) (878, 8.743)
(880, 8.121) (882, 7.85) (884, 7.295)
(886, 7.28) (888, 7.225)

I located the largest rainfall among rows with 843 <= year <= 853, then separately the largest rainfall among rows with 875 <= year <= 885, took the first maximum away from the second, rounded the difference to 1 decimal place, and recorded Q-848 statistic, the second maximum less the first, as 1.3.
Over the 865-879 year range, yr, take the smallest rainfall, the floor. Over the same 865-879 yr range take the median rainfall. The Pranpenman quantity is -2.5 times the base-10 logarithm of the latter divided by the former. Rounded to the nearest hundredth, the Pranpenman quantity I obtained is -0.20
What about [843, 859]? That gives -0.11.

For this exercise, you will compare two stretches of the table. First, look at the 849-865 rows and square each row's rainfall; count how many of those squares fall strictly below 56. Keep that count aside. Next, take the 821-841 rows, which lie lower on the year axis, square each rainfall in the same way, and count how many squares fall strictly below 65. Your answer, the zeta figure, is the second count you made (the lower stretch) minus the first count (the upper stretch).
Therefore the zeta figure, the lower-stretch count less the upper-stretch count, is -6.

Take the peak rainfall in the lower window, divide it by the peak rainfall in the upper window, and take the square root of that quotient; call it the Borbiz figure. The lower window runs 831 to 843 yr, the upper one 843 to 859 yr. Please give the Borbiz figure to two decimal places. 1.09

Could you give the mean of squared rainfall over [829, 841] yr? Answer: 71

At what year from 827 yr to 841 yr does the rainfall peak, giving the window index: 830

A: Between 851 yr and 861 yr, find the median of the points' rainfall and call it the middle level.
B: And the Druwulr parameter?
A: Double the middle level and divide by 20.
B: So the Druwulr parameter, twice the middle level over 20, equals 0.68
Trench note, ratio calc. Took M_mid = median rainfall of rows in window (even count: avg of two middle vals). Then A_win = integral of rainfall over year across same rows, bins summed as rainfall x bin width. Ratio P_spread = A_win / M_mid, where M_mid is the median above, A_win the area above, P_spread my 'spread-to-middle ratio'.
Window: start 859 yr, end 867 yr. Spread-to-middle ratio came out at 8.0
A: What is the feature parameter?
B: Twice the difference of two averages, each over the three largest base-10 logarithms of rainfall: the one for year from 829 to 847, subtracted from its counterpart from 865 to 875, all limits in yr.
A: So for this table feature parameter -0.09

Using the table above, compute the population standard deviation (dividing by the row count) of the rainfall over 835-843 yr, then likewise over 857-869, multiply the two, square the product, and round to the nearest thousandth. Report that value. 0.010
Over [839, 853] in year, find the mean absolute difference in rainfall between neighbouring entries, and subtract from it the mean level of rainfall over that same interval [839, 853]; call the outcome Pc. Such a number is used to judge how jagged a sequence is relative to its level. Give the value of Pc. -7.2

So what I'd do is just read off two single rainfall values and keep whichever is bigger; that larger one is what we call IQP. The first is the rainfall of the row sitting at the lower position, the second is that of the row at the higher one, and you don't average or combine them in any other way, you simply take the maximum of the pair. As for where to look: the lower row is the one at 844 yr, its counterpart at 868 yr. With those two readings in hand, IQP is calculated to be 7.4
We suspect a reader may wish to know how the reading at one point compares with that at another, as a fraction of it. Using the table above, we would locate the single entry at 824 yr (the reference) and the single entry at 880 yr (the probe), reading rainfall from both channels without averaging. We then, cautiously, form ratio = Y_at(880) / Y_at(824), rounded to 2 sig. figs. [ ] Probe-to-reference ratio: 0.94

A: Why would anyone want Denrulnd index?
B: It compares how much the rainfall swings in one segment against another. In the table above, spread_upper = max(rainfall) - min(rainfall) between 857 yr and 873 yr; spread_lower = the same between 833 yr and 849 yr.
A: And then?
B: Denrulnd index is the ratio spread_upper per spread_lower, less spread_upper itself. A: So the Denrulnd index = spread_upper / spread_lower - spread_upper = -0.6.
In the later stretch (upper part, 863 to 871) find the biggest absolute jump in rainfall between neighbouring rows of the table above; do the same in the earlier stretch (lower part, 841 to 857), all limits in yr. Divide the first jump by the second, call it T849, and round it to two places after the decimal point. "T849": 2.02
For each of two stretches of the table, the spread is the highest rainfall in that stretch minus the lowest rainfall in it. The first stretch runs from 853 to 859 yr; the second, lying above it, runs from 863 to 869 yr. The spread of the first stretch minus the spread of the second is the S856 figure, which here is -0.16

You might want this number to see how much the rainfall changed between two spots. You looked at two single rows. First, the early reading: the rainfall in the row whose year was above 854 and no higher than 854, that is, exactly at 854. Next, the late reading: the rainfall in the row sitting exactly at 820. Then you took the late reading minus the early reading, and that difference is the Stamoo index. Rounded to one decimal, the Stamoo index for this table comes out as 1.5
